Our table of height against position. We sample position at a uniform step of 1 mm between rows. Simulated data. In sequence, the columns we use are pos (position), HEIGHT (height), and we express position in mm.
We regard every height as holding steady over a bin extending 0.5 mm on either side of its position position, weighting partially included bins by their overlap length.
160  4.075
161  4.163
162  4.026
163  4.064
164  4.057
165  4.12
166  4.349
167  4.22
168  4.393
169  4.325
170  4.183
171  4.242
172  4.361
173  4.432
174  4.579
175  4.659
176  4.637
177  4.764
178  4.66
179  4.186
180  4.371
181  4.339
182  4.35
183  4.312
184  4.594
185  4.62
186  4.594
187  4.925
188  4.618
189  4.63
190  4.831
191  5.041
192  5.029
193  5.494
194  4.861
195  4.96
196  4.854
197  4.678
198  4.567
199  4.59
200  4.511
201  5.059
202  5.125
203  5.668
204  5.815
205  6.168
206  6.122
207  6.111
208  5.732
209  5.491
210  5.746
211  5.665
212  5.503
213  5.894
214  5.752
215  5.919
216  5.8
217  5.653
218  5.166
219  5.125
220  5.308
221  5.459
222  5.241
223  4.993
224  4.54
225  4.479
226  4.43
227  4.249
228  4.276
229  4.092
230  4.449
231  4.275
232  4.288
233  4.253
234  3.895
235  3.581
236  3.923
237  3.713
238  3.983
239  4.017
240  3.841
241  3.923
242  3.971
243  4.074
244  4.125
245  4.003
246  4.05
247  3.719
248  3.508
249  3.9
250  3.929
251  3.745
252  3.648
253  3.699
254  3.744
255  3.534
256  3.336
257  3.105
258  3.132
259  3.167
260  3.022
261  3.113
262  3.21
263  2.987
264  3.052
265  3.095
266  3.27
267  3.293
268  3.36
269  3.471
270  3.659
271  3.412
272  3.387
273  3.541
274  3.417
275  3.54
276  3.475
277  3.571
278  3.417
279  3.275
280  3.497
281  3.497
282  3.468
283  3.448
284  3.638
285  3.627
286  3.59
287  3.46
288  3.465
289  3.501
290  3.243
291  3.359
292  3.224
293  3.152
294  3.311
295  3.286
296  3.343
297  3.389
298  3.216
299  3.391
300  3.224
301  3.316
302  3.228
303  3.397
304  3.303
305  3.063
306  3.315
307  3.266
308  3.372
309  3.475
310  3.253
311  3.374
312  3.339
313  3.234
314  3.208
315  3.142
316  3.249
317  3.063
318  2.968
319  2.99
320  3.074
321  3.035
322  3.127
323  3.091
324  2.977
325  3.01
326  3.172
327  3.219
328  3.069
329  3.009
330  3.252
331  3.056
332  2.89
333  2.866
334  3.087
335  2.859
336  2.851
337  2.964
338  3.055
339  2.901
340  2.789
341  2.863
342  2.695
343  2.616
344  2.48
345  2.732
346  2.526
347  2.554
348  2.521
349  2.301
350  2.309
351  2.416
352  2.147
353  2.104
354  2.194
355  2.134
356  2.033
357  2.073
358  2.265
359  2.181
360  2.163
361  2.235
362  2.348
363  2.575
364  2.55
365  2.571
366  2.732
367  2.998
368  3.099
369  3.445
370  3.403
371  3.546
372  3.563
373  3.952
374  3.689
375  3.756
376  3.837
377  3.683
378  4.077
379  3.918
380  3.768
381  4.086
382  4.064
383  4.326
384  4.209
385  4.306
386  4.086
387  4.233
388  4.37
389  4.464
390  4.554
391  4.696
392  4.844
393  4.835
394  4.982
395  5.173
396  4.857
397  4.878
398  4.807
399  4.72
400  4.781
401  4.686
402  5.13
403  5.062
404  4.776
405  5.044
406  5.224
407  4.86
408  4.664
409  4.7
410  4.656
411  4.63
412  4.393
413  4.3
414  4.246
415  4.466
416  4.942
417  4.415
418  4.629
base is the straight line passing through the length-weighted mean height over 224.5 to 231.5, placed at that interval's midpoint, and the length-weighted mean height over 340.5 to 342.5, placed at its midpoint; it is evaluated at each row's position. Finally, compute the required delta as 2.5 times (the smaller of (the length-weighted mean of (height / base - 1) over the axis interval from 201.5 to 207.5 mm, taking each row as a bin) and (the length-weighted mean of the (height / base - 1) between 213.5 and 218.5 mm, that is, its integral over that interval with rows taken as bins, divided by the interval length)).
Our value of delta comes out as 0.64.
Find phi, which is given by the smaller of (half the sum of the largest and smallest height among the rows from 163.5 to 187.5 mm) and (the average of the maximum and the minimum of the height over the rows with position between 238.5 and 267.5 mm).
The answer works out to 3.56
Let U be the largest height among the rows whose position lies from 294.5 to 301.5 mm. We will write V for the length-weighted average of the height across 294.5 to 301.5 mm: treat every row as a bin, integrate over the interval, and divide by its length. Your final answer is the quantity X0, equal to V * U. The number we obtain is 11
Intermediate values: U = 3.391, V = 3.3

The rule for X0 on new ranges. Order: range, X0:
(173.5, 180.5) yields 22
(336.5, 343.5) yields 9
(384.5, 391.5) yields 21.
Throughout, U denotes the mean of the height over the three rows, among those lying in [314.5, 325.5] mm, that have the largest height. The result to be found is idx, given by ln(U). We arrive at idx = 1.15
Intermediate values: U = 3.2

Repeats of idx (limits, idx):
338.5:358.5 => 1.05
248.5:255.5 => 1.35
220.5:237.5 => 1.65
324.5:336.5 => 1.17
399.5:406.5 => 1.64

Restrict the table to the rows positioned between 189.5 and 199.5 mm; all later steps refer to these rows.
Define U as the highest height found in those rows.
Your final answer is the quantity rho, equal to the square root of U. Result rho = 2.3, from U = 5.494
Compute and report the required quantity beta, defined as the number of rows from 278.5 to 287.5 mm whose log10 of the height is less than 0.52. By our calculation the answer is 1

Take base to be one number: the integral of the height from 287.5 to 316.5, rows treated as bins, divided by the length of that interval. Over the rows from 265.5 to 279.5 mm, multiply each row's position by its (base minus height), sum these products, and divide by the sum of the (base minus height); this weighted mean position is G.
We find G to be 273.3 mm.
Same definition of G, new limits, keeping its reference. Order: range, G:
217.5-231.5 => 223.4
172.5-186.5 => 179.4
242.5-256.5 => 248.0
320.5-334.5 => 327.9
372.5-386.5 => 380.4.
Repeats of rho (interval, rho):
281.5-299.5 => 1.9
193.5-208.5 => 2.5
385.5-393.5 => 2.2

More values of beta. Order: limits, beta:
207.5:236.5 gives 0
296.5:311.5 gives 7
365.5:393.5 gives 3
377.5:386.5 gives 0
